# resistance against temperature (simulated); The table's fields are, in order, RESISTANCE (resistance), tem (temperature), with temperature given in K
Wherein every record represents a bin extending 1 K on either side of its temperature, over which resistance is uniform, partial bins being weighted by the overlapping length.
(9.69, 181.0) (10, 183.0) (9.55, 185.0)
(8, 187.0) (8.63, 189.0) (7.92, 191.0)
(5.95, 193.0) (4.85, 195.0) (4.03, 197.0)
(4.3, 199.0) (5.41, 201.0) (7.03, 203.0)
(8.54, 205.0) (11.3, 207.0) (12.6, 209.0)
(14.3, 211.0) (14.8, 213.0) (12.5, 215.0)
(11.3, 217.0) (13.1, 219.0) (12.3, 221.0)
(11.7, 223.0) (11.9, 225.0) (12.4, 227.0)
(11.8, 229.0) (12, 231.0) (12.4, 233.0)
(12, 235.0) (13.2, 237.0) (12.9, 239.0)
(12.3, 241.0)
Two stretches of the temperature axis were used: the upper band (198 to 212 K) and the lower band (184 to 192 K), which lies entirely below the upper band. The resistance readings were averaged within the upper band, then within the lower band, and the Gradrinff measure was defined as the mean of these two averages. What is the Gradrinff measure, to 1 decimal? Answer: 8.8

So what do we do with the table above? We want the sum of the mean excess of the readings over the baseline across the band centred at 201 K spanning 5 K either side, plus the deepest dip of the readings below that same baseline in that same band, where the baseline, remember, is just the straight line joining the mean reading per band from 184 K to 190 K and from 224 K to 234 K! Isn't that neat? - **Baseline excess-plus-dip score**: 1.5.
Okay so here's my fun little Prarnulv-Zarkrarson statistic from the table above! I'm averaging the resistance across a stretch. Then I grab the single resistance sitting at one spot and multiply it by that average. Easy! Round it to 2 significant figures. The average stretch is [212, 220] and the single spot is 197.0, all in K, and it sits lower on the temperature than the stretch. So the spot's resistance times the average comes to 52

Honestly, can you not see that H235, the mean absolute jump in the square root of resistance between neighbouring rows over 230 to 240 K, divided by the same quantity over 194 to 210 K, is 0.33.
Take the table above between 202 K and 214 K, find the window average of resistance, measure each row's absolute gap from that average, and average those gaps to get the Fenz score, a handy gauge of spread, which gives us 2.5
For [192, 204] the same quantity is 0.9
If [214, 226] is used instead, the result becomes 0.5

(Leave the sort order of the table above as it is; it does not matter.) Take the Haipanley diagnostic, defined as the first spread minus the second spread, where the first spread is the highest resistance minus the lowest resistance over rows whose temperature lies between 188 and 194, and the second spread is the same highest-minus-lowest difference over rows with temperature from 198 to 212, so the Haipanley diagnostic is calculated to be -7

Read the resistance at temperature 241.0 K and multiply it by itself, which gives 151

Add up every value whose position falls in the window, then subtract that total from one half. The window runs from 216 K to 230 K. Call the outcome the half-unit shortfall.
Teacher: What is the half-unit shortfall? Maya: -84.0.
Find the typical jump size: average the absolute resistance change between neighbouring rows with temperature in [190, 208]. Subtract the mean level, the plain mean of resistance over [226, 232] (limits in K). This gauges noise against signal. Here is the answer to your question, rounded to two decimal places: -10.67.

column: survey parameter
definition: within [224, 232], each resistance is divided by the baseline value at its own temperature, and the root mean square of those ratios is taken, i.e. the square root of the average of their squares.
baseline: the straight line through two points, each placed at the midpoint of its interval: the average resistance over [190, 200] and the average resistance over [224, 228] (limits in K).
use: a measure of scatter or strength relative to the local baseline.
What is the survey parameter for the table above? 0.96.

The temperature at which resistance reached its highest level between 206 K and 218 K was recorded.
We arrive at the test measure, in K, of 213.0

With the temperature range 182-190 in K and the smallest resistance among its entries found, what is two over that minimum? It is 0.25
